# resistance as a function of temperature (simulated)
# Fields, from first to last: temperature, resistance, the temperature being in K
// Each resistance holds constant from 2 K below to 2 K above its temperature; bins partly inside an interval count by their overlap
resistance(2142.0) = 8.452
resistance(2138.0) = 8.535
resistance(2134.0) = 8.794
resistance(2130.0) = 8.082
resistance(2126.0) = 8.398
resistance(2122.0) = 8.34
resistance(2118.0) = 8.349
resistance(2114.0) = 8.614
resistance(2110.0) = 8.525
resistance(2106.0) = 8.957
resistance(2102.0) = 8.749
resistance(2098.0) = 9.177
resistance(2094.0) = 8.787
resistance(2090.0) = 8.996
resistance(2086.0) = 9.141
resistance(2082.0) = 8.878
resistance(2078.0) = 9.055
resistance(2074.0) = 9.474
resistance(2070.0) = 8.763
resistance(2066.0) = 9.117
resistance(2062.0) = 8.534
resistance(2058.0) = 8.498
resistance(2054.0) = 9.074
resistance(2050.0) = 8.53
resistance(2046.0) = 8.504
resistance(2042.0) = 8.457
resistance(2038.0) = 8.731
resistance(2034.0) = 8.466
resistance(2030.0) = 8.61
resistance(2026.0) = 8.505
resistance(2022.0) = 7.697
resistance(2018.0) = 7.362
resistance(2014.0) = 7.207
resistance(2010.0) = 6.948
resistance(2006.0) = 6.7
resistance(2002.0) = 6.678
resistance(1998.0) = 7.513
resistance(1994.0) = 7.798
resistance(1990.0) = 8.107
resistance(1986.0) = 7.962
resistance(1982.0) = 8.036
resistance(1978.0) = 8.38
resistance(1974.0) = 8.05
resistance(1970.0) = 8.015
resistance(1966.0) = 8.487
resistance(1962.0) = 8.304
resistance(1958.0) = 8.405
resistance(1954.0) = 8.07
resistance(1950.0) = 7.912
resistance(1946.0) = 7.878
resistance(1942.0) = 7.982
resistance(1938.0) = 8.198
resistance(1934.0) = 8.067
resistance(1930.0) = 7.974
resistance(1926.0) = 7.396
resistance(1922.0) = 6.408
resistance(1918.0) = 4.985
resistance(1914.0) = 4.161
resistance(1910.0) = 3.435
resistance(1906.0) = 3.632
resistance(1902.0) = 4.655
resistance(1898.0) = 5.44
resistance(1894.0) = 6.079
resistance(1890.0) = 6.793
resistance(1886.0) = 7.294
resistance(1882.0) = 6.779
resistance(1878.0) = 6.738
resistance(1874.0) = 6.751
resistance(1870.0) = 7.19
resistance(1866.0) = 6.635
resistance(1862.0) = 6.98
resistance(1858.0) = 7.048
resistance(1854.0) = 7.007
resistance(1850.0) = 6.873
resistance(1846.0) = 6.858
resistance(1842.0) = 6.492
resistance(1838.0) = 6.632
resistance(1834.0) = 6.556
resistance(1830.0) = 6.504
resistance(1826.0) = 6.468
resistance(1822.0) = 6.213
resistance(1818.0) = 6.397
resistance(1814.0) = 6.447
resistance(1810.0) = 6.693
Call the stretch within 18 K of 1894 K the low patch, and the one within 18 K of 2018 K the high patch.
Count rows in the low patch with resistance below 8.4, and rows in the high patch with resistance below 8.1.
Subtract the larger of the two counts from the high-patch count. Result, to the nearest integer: -3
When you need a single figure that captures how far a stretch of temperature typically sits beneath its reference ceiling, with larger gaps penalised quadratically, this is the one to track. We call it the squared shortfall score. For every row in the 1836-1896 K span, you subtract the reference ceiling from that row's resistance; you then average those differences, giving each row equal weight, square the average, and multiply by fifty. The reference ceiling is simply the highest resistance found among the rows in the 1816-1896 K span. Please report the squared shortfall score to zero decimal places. 12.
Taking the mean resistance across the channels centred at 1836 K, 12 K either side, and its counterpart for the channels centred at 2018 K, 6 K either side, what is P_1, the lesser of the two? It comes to 6.6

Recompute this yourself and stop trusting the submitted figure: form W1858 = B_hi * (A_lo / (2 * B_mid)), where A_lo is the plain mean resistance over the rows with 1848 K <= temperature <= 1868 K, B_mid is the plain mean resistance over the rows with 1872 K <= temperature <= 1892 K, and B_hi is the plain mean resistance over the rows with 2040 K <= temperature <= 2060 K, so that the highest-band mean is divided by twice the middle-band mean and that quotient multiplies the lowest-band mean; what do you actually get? 4.3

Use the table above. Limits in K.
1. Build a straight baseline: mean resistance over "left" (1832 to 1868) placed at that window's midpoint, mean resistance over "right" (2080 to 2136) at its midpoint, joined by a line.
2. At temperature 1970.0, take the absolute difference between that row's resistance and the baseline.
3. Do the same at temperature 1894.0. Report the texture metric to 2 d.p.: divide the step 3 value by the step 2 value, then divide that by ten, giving 0.31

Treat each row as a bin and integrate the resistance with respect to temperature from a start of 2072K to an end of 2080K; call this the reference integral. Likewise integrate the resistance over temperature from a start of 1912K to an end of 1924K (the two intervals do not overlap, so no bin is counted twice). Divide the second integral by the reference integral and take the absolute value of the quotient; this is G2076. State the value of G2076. 0.8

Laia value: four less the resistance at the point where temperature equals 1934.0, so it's -4.1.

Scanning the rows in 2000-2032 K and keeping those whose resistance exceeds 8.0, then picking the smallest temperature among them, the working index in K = 2026.0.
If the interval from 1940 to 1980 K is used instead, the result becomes 1954.0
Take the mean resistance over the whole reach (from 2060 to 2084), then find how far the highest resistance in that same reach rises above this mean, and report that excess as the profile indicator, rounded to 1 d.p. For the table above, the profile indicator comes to 0.5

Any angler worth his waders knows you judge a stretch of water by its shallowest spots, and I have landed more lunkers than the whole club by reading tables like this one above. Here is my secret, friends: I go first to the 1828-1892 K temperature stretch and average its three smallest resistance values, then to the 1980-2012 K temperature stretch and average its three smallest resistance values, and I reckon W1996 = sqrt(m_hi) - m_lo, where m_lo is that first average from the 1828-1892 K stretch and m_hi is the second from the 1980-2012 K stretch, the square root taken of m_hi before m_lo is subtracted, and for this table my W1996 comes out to -3.9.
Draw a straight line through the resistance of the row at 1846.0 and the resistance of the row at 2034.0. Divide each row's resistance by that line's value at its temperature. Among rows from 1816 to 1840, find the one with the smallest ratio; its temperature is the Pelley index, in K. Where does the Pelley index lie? 1822.0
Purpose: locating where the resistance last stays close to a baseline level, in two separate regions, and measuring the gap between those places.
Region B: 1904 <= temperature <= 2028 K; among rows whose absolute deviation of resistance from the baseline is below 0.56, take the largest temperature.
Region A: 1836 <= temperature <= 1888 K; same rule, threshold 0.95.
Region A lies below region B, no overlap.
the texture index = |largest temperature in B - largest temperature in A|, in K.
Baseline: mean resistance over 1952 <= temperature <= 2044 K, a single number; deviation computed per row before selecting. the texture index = 136 K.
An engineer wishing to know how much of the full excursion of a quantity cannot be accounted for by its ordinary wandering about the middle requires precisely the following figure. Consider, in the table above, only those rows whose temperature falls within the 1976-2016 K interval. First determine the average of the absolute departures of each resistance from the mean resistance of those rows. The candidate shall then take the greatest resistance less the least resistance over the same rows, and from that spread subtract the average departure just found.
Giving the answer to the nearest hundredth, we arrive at 1.18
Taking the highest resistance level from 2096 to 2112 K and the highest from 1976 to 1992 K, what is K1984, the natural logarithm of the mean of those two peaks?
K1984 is 2.17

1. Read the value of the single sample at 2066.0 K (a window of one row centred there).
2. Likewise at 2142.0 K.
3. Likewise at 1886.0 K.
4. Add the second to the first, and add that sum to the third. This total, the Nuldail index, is 24.9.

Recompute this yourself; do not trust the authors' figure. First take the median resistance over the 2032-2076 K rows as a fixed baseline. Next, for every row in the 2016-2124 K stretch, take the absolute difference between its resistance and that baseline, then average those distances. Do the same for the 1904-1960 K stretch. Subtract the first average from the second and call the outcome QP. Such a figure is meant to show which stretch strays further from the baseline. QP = 1.5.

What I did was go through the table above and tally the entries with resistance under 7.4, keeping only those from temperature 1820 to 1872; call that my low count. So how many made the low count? 13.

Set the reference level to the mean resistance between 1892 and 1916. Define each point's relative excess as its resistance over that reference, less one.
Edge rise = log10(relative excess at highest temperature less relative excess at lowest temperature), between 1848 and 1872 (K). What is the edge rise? -1.16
